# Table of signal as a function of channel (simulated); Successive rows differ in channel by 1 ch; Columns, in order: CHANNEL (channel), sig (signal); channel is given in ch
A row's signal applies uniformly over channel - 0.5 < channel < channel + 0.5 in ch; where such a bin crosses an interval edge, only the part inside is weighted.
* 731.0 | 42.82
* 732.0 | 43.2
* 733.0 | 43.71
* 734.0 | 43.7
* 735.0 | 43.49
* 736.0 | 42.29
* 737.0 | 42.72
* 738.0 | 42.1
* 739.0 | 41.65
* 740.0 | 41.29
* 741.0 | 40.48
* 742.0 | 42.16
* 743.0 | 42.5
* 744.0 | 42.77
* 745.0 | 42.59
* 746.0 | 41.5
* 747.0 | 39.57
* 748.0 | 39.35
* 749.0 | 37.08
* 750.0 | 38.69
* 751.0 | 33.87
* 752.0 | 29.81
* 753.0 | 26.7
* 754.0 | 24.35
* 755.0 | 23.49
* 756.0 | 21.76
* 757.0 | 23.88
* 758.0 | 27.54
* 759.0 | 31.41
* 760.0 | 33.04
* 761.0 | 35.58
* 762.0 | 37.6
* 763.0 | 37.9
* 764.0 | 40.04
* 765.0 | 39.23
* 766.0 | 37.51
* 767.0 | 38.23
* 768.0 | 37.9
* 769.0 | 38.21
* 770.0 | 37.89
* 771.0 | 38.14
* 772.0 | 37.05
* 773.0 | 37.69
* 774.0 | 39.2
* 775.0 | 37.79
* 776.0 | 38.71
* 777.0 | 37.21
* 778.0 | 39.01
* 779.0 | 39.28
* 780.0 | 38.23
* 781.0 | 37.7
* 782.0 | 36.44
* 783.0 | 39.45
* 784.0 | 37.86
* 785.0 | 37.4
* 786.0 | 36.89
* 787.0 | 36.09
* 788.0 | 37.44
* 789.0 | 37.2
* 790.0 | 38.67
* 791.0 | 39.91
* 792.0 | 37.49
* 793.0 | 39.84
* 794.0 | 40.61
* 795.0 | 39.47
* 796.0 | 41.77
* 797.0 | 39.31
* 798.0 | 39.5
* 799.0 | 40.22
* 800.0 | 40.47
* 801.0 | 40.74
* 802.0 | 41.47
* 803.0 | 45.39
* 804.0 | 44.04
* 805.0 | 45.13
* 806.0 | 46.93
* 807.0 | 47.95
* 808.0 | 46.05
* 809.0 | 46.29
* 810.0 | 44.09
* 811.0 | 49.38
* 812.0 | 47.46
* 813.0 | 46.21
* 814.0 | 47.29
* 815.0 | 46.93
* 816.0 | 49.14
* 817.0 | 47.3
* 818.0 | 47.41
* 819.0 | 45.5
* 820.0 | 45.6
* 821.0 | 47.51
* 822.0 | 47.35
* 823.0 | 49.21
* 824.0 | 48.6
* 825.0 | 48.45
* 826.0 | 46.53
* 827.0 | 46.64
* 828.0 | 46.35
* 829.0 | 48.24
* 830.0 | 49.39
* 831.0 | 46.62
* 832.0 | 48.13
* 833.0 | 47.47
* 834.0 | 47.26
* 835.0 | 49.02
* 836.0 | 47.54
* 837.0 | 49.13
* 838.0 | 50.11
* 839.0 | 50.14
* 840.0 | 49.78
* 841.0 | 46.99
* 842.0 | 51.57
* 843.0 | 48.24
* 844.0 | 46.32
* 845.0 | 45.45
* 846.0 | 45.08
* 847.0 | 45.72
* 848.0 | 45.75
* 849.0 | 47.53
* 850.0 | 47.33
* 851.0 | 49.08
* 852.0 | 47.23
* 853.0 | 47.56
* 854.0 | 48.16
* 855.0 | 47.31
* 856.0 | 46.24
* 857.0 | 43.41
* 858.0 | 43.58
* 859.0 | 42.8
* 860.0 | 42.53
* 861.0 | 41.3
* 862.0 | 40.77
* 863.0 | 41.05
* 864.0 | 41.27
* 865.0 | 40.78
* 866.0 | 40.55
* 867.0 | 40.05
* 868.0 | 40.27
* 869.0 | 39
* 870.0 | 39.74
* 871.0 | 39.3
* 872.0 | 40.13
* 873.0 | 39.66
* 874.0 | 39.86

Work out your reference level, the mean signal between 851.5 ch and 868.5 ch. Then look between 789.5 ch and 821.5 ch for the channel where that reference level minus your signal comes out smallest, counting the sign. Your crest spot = 811.0 ch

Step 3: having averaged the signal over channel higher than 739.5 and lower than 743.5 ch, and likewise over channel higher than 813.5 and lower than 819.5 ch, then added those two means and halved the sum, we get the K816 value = 44.4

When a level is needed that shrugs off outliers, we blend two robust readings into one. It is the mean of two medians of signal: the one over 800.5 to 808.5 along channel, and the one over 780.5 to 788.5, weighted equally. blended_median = 41.3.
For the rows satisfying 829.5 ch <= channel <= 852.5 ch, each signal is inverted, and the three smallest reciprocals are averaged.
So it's 0.020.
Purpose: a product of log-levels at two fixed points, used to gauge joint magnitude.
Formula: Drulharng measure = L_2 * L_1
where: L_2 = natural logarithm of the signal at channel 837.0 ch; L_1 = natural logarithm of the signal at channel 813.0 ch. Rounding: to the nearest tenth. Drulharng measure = 14.9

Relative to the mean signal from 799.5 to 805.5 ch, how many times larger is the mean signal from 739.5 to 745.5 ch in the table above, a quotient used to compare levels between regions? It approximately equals 1.0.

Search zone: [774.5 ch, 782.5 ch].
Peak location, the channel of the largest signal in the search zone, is 779.0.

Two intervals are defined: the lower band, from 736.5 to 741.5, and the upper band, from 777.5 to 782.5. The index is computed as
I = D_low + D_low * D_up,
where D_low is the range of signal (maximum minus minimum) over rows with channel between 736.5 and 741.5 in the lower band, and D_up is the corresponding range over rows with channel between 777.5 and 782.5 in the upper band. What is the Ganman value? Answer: 8.6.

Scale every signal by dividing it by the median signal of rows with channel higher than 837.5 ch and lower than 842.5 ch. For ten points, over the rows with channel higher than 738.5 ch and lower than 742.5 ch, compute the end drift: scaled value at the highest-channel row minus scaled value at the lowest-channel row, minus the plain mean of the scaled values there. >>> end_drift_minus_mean -0.82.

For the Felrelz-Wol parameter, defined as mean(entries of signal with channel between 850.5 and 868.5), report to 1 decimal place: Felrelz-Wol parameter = 43.6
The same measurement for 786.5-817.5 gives 42.9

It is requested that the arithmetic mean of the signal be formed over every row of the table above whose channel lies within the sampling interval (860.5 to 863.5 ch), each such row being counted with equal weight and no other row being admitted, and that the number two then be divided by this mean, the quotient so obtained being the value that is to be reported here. 0.049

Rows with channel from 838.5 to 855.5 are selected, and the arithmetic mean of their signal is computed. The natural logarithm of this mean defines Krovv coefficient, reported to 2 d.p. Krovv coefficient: 3.86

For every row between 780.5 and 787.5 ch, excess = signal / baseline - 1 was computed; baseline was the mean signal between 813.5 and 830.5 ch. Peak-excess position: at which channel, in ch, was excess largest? 783.0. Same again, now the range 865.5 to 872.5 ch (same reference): 866.0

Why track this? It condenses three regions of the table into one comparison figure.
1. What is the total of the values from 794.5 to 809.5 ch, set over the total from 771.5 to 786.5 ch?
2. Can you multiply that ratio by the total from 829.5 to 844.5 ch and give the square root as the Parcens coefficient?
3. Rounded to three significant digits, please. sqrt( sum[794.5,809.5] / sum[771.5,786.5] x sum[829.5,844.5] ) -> 28.7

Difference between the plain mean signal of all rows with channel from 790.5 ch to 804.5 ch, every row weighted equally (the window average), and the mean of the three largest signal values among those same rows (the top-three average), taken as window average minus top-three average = -3.0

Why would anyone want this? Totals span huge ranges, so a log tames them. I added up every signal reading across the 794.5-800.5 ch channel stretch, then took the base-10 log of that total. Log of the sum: 2.38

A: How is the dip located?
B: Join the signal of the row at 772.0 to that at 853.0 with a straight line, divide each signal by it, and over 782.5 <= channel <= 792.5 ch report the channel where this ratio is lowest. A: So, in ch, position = 787.0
